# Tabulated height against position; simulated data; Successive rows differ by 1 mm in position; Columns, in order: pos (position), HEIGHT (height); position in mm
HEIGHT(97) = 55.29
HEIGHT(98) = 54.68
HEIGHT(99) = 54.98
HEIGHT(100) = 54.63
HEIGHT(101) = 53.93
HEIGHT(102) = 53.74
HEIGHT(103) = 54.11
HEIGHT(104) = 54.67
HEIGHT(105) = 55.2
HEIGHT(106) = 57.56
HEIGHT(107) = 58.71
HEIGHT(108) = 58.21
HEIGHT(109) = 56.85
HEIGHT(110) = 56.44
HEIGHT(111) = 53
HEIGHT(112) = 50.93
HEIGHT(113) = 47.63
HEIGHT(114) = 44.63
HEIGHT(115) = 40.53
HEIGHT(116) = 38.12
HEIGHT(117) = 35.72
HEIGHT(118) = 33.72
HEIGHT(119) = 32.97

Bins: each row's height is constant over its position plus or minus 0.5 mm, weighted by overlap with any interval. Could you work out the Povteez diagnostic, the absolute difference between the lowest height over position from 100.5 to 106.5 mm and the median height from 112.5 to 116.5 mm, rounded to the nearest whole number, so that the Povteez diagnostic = 11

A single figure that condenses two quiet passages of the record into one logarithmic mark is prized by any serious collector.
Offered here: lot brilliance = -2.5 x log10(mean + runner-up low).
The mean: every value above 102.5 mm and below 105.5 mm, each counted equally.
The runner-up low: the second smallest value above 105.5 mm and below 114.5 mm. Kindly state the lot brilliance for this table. -5.02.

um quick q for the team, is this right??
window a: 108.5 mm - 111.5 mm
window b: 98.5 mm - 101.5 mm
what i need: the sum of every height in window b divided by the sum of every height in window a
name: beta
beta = 1.0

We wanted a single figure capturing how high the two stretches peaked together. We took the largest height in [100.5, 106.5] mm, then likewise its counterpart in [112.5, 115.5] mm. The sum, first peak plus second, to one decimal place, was 105.2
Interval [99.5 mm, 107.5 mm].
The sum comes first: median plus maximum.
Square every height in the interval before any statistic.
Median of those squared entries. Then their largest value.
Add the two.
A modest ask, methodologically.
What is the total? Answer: 6433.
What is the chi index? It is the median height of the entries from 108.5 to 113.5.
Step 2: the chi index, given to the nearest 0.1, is 53.0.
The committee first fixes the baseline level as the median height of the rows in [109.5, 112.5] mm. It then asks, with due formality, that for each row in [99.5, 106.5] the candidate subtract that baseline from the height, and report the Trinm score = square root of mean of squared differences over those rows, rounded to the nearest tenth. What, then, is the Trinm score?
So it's 2.2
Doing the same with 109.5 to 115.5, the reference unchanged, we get 6.7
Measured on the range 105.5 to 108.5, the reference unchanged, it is 5.2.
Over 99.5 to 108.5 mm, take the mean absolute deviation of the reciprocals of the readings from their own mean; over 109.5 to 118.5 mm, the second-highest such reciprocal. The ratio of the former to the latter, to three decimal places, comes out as 0.019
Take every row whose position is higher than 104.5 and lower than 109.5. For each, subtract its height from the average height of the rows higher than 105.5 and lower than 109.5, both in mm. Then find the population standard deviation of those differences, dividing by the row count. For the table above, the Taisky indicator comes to 1.2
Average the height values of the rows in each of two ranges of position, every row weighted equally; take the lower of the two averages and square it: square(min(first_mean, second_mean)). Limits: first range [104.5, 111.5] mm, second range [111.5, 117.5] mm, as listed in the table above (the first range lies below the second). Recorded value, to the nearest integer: 1843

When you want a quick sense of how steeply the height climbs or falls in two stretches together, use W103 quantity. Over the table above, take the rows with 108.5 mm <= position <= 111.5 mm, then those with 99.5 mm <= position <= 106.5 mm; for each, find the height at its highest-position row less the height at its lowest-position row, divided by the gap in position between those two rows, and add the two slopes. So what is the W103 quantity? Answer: -1.4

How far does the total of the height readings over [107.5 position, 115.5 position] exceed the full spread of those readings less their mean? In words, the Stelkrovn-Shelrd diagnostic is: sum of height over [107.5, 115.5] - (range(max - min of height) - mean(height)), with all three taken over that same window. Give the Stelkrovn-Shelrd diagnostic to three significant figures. 442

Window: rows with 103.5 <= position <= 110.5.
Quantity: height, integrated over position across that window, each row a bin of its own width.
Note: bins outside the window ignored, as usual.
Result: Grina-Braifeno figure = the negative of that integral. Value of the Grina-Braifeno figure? -398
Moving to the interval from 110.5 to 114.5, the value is -196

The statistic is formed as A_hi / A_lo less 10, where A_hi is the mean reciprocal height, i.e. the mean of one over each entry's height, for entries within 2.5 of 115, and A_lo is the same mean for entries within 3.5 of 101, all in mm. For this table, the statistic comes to -8.67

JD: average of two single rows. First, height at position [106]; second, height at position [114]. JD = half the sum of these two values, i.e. 51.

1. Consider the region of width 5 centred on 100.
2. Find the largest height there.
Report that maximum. 54.98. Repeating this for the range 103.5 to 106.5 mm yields 57.56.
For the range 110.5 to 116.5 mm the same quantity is 53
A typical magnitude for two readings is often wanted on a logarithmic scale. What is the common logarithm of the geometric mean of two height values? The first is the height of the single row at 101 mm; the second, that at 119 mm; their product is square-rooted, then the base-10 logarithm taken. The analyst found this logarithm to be 1.625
